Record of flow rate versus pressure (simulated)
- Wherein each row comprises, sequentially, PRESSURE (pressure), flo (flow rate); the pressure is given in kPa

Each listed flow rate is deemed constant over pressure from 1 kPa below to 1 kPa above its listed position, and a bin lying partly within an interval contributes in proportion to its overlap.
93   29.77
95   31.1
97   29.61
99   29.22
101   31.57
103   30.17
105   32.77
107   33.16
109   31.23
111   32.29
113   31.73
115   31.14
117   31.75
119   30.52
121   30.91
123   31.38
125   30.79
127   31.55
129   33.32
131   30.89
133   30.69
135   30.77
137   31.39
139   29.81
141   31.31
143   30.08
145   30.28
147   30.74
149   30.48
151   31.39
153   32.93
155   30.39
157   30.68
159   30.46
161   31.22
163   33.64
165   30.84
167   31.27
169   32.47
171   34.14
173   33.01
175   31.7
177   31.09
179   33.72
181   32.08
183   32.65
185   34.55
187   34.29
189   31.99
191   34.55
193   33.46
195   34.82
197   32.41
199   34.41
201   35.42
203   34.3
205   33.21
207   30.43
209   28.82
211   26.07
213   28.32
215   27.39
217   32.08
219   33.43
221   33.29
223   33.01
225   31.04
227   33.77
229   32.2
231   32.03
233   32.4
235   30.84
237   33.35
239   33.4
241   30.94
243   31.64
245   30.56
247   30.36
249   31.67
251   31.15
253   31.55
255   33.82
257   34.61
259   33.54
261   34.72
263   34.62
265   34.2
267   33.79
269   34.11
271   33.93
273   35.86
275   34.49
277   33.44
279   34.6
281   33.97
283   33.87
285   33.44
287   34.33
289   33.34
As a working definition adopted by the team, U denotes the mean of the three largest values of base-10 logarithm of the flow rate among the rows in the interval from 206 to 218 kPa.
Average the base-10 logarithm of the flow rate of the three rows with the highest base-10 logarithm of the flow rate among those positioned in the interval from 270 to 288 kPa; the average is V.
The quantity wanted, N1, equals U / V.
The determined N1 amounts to 0.96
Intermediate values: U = 1.48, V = 1.54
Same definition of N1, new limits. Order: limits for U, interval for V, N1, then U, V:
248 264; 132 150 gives 1.03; 1.54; 1.49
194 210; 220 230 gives 1.01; 1.54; 1.52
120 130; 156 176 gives 0.99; 1.51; 1.53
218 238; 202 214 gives 1.01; 1.53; 1.51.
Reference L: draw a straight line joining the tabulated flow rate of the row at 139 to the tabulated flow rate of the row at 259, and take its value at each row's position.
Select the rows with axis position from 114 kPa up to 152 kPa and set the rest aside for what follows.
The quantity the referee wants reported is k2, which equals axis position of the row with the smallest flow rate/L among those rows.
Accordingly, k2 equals 139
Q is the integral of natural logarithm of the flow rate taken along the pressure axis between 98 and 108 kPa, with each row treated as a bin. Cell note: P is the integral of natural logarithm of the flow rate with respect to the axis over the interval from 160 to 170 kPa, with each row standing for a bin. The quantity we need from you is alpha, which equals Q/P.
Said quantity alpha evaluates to 1.00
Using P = 34.6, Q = 34.4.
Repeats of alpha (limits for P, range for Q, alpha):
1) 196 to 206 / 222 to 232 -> 0.99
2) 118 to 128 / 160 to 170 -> 1.01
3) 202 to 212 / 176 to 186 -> 1.02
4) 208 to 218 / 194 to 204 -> 1.06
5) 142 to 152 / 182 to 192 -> 1.03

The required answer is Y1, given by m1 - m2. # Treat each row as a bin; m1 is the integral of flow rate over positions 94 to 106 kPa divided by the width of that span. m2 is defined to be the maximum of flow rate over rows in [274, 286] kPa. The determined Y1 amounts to -3.9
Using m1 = 30.7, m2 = 34.6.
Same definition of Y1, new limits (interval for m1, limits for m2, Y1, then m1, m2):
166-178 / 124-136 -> -1.0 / 32.3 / 33.32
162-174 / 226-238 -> -1.2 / 32.6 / 33.77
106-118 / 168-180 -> -2.3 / 31.9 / 34.14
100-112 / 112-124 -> 0.1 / 31.9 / 31.75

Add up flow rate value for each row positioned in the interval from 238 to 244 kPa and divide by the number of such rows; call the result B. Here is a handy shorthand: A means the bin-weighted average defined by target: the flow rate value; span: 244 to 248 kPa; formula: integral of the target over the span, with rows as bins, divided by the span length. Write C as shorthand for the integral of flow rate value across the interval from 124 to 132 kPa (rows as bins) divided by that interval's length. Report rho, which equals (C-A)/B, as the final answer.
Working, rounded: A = 30.5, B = 32.0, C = 31.6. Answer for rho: 0.037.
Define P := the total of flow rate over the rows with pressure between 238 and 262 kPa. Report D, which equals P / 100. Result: 3.88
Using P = 388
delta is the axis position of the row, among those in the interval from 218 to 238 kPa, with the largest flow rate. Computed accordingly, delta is 227 kPa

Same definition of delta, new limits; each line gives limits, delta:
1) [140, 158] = 153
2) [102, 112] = 107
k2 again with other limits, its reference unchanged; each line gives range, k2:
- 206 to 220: 211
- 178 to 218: 211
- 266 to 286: 285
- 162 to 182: 177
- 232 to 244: 241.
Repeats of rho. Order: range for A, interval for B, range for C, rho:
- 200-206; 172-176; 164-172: -0.066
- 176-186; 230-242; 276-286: 0.033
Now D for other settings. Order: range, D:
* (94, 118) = 3.76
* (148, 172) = 3.80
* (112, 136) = 3.75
